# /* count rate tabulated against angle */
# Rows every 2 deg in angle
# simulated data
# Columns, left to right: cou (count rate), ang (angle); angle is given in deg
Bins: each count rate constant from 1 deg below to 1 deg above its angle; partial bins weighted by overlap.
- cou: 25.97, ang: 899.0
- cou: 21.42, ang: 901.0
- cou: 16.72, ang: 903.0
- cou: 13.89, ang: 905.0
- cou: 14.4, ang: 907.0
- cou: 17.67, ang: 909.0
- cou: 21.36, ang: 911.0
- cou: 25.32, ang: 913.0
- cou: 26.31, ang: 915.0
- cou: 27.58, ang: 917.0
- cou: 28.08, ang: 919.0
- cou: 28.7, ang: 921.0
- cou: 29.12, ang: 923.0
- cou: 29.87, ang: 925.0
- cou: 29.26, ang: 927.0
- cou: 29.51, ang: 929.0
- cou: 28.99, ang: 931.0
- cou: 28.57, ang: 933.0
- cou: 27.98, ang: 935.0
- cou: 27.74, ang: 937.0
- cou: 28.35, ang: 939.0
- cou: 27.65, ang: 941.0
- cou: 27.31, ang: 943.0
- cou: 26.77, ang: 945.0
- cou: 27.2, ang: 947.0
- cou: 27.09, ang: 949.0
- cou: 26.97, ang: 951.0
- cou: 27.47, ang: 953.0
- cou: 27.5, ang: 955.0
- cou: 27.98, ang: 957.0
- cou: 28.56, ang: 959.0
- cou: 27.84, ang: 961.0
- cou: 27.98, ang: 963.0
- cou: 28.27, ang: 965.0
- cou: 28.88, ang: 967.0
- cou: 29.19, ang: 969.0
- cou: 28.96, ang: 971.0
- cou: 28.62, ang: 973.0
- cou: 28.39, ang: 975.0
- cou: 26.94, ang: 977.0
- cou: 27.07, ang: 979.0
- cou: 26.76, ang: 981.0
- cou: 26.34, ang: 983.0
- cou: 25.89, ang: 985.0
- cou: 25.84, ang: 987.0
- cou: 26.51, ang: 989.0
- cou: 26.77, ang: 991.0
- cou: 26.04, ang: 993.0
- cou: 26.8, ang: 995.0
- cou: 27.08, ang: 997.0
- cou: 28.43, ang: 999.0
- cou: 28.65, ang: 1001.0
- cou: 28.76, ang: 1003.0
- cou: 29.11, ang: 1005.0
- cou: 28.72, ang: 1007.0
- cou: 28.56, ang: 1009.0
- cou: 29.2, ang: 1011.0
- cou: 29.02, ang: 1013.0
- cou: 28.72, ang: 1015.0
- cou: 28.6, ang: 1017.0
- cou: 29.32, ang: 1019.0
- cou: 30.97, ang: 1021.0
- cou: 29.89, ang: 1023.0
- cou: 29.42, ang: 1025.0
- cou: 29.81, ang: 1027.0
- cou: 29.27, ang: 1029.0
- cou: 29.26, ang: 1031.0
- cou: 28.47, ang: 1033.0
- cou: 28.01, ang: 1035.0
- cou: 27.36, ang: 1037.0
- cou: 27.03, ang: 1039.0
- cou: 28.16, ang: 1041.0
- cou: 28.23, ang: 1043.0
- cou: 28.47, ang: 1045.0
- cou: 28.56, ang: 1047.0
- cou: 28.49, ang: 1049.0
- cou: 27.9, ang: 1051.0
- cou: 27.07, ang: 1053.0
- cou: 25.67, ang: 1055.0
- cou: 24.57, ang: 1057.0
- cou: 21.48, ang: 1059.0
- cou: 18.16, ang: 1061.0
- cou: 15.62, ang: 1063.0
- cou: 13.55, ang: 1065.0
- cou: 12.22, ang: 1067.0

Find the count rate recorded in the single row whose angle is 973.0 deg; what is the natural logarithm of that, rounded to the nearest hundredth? 3.35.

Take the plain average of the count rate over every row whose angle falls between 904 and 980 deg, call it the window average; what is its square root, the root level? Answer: 5.18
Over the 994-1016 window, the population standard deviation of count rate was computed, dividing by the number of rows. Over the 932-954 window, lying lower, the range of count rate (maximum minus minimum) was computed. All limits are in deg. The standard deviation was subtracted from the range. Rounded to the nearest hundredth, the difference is 1.05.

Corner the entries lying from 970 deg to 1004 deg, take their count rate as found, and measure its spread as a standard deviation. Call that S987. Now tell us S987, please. 1.1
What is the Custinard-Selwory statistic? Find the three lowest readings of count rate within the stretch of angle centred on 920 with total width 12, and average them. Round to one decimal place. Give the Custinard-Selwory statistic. 27.3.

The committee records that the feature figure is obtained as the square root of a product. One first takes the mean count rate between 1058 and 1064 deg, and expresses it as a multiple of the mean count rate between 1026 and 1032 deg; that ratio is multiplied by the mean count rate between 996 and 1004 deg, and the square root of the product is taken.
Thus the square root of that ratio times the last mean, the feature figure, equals 4.20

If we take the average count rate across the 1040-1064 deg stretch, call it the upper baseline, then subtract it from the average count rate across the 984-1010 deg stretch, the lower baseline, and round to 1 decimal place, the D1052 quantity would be 2.3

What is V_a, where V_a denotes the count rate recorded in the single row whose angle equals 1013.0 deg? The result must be 29.02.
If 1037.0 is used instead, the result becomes 27.36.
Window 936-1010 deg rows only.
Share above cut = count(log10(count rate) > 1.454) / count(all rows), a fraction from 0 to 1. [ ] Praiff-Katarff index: 0.27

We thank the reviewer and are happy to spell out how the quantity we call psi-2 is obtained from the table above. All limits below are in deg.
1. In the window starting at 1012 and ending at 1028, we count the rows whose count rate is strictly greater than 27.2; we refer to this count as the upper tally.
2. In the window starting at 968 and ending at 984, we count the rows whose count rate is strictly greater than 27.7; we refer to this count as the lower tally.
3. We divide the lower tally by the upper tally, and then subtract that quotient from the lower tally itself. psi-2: 3.5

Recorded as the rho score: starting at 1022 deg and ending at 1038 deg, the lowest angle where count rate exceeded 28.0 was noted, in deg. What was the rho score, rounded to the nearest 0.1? 1023.0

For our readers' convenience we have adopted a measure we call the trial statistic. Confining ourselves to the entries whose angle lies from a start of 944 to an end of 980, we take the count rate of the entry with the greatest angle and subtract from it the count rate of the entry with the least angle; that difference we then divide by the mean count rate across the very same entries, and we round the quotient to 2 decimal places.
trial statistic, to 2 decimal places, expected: 0.01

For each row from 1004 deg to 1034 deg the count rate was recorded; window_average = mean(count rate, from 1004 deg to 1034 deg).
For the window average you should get 29.2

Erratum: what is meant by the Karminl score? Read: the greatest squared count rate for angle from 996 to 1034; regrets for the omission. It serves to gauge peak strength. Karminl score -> 959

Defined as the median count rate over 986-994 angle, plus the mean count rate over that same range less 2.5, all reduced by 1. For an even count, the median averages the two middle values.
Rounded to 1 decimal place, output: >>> 49.1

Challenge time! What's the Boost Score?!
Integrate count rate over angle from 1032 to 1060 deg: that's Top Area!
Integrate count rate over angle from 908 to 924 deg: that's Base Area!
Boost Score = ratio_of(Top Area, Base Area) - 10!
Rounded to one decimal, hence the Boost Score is -8.1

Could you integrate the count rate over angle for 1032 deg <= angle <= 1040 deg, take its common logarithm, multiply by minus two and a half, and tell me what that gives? -5.865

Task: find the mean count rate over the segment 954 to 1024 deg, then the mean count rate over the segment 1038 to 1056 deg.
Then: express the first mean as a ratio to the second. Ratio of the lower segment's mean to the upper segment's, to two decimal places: 1.01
